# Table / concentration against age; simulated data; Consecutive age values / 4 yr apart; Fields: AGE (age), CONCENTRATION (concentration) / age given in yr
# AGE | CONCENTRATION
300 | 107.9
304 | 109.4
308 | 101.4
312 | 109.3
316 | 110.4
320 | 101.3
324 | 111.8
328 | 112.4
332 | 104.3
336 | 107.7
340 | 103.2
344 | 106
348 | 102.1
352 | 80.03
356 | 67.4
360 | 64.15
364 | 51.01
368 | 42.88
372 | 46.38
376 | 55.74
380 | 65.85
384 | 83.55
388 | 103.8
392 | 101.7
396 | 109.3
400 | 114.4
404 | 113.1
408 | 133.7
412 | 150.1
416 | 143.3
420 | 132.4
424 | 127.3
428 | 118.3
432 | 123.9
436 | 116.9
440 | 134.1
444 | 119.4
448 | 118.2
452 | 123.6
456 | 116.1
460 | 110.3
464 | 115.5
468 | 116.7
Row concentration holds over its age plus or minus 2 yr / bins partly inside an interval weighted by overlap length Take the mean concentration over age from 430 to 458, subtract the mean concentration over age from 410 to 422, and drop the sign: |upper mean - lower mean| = 20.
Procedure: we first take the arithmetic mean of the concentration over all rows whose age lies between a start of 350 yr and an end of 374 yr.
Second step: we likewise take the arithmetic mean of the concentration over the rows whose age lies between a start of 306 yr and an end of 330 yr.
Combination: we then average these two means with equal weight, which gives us 83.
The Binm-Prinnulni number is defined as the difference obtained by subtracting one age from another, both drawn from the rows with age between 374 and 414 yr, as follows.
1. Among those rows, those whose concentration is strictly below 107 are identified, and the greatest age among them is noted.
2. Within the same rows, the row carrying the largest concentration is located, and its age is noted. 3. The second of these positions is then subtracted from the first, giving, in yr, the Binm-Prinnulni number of -20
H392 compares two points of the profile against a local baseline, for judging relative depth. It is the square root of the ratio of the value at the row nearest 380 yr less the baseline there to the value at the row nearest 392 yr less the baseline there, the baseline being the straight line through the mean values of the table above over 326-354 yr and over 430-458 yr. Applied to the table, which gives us 2.06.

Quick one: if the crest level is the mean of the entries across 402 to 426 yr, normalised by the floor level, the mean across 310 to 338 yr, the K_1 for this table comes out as 1.23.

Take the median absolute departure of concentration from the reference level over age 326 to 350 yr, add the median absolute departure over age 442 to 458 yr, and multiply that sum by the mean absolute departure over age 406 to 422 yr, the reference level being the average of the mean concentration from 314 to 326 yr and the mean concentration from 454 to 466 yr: 396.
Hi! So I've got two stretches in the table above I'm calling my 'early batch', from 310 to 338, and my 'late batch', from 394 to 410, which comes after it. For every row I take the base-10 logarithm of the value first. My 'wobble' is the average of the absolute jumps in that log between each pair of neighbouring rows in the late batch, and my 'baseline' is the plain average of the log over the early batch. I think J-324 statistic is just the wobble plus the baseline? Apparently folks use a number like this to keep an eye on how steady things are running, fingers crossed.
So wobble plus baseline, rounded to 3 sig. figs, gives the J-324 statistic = 2.07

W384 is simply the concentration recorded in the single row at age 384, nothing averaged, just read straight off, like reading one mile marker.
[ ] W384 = 83.55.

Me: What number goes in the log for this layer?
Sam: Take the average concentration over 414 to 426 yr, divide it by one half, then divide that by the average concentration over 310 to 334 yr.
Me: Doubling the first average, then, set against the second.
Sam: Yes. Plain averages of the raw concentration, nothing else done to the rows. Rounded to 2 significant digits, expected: 2.5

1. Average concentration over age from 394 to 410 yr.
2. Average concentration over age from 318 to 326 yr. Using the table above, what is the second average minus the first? -11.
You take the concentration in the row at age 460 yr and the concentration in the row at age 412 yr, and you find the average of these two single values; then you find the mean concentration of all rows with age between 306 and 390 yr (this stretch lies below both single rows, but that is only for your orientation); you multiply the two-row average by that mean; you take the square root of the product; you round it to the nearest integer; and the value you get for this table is 107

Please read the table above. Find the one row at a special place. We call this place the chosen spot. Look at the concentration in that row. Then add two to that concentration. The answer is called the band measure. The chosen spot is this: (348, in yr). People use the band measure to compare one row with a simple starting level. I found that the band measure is 104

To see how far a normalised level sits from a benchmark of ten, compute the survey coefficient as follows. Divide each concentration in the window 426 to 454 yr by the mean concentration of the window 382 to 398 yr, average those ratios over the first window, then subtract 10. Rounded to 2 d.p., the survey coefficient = -8.77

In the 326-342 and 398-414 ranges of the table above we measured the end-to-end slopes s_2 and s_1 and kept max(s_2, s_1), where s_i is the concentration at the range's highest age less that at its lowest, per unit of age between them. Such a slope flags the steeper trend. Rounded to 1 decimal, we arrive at 3.0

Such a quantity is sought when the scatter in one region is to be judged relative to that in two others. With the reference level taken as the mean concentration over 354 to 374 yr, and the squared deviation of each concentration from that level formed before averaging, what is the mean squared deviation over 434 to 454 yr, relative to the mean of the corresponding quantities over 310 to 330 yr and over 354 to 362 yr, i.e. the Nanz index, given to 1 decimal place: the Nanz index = 3.0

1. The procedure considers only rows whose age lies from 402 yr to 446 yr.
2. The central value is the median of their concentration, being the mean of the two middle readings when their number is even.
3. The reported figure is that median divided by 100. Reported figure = 1.27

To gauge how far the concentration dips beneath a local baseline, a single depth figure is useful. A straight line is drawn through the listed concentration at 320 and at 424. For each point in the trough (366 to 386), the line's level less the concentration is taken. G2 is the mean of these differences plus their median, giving 116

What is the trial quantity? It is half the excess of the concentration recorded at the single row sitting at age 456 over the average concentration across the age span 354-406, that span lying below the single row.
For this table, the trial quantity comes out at 19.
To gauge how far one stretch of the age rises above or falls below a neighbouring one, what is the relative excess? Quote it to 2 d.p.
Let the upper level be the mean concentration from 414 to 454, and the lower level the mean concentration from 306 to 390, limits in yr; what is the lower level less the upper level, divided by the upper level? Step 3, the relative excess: -0.31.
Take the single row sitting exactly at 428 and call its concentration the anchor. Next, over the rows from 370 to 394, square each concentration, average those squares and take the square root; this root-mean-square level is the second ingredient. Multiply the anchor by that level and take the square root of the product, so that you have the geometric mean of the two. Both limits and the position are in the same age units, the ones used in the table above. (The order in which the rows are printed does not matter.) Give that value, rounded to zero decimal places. 97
